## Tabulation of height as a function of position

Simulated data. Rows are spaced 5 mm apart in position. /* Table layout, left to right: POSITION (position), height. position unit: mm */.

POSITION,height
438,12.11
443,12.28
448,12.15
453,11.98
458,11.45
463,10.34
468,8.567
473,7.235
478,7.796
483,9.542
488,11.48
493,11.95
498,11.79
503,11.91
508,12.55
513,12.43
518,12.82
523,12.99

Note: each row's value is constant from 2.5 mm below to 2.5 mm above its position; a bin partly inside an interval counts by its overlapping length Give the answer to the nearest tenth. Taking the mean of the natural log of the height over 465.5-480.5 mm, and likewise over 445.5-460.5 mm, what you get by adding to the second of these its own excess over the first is 2.9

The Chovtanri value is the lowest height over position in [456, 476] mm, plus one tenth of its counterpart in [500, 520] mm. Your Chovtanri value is 8.4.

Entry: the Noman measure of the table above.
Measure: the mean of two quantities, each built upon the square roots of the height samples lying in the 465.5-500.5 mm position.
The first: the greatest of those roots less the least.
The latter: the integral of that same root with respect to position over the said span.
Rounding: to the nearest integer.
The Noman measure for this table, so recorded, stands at 55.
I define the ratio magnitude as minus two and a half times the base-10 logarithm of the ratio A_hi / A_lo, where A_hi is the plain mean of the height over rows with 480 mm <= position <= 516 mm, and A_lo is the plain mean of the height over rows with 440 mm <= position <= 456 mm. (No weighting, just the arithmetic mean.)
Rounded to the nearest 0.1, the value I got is 0.0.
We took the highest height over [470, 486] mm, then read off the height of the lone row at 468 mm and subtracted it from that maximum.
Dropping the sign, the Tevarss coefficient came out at 1.0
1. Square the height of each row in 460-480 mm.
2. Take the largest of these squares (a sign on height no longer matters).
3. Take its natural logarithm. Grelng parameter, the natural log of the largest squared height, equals 4.67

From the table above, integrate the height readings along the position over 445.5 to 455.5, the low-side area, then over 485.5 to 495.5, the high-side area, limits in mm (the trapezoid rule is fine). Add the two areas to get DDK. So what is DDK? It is 238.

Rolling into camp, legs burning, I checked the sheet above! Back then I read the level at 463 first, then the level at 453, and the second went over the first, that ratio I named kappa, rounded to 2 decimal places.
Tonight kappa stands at 1.16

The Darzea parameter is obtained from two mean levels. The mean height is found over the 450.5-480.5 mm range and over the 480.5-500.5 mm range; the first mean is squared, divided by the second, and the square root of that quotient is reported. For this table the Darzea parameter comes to 2.9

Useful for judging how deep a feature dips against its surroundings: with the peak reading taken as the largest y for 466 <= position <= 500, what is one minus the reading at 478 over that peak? 0.35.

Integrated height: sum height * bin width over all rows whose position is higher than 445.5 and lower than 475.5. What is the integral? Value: 309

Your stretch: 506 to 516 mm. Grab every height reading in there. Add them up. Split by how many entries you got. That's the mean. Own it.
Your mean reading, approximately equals 12.5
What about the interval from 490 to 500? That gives 11.9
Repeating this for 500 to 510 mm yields 12.2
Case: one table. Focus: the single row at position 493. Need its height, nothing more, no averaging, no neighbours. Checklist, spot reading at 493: 11.95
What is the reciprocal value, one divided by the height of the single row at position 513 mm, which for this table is 0.080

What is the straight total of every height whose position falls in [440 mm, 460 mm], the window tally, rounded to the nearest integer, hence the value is 48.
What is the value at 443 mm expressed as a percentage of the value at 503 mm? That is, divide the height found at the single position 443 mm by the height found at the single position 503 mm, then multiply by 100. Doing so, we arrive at 103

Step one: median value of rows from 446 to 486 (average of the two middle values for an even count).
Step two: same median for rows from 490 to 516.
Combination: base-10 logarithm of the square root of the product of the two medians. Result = 1.04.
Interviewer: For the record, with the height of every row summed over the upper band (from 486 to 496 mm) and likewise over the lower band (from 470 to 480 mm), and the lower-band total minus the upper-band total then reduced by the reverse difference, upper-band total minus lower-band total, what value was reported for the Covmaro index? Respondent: -16.8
